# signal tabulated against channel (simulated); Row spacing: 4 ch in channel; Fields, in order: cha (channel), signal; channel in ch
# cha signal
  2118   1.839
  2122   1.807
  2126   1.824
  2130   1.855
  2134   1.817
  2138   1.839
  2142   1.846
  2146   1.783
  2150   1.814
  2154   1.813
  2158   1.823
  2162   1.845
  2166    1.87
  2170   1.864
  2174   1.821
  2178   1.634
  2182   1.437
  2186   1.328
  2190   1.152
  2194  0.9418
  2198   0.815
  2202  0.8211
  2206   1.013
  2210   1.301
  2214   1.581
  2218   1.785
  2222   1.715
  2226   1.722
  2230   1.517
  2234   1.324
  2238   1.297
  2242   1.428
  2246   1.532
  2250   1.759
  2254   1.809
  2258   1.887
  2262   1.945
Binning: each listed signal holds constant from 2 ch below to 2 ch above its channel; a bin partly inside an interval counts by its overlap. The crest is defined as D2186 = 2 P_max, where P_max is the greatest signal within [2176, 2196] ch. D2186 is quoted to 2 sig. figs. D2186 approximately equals 3.3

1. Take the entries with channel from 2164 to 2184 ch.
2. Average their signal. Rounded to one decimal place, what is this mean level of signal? 1.7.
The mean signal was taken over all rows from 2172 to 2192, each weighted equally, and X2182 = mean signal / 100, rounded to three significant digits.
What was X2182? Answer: 0.0147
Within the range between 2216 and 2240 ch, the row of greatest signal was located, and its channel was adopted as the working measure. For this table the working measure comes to 2218 ch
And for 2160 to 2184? 2166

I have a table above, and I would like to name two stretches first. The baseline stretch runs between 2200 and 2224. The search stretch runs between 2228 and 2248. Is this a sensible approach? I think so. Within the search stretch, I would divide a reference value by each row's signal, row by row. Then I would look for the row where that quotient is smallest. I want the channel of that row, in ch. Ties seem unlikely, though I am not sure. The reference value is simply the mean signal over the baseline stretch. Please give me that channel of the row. 2246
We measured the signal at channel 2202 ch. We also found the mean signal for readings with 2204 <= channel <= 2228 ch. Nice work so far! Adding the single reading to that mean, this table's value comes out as 2.3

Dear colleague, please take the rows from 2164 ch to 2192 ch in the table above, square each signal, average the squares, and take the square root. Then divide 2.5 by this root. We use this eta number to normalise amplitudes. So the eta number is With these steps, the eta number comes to 1.55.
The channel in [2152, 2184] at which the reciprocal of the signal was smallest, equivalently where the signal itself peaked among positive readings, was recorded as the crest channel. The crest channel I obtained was 2166 ch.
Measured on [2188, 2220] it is 2218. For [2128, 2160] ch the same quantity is 2130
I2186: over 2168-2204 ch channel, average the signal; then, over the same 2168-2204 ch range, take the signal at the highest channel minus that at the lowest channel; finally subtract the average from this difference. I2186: -2.4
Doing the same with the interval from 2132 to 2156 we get -1.8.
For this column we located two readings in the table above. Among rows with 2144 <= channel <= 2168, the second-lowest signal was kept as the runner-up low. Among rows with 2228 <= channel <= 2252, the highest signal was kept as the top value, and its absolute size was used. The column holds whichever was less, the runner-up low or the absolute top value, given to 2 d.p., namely 1.76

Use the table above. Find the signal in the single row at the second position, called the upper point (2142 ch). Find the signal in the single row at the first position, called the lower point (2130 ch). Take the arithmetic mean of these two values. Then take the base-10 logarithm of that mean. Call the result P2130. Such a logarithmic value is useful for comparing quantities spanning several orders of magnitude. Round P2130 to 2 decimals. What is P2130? 0.27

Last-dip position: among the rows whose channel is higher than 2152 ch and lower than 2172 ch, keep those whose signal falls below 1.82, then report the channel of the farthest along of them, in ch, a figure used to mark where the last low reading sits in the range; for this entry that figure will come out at 2154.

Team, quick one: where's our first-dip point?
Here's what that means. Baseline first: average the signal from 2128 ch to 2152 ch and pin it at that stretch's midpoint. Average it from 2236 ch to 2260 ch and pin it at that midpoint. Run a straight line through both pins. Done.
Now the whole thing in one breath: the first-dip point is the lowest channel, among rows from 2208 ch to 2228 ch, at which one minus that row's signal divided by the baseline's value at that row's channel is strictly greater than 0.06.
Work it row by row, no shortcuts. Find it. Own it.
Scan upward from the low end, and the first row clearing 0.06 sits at 2210 ch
